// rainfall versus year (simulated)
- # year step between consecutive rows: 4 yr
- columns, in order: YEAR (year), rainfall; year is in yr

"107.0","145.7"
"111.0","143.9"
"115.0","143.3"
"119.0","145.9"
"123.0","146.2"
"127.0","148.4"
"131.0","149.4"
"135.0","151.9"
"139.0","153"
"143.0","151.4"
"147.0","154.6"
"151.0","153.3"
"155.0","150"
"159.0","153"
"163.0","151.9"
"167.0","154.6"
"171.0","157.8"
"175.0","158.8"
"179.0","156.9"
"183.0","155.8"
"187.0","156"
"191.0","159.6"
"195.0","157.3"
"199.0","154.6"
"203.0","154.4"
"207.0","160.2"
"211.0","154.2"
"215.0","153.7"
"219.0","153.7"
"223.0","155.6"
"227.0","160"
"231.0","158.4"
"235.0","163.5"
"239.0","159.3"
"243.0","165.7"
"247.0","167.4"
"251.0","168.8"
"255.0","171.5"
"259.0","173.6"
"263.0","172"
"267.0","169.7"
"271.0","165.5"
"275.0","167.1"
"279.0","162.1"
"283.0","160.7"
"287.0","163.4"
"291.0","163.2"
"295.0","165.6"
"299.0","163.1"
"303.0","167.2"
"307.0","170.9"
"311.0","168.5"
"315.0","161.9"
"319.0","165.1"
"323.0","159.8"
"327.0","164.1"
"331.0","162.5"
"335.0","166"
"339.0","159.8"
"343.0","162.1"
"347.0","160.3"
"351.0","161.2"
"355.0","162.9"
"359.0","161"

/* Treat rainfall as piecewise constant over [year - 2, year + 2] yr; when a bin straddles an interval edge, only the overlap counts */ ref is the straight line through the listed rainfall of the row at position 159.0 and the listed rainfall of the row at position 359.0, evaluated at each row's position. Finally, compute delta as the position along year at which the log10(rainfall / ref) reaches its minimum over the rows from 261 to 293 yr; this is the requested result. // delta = 283.0 yr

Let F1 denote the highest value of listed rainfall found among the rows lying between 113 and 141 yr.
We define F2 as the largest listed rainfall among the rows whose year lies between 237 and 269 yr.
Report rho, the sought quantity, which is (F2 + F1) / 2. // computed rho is 163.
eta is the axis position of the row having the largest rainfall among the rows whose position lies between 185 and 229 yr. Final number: 207.0 yr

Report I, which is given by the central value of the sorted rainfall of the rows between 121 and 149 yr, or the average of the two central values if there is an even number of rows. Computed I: 151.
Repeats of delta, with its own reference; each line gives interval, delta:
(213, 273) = 219.0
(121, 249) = 123.0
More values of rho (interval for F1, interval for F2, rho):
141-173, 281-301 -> 162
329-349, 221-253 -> 167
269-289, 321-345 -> 167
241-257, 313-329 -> 168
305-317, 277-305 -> 169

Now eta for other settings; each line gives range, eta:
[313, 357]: 335.0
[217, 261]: 259.0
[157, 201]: 191.0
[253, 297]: 259.0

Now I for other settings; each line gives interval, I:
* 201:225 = 154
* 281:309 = 163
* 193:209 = 156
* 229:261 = 167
